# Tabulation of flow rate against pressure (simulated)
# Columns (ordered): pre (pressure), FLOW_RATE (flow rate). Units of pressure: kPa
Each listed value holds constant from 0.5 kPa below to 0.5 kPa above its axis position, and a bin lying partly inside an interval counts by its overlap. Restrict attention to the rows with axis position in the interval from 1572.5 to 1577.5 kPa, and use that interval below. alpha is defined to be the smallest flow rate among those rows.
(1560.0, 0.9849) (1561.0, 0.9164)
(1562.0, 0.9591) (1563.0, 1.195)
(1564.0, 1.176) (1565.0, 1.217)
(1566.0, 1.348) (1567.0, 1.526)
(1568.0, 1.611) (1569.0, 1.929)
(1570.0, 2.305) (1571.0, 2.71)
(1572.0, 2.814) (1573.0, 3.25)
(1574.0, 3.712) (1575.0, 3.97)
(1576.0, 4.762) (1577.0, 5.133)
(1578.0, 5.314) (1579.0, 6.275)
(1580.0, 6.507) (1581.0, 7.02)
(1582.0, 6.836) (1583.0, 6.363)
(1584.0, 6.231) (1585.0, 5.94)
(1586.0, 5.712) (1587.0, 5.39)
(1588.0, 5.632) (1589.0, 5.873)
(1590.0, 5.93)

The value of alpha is 3.25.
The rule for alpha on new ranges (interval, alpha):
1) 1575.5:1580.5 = 4.762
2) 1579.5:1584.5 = 6.231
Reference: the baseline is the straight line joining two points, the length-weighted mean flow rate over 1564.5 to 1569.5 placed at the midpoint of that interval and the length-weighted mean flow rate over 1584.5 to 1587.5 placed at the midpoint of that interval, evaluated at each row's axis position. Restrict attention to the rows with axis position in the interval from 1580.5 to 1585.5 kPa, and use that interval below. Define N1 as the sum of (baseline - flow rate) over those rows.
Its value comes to -7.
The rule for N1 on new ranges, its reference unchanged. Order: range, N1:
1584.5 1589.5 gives 1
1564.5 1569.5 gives 0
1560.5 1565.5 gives -2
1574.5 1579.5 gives -7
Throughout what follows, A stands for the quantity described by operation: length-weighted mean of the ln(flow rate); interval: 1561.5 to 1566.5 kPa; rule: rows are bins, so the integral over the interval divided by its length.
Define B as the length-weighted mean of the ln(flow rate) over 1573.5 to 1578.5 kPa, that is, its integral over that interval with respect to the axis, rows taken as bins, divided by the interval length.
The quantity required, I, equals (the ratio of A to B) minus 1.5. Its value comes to -1.4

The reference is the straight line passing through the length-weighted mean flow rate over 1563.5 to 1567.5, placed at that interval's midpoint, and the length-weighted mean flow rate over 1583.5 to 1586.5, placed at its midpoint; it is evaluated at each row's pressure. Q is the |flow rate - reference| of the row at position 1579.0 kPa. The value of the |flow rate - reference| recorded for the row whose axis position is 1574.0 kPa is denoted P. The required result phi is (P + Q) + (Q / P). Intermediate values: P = 0.4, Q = 1.7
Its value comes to 6.8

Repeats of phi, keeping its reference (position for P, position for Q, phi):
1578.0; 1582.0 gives 4.2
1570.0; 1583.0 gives 11.5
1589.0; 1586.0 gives 2.0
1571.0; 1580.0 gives 22.7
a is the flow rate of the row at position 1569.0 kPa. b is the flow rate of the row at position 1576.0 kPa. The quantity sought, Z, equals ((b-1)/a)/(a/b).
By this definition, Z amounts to 4.8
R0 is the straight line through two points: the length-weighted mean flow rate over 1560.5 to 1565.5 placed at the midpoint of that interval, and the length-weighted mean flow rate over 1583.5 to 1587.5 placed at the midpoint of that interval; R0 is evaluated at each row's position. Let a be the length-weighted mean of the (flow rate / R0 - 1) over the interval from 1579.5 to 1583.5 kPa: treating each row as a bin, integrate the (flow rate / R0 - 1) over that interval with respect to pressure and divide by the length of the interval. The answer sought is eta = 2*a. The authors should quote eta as 0.69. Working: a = 0.3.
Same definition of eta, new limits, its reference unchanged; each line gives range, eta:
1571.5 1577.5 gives 0.22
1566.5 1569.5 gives -0.43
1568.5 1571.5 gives -0.20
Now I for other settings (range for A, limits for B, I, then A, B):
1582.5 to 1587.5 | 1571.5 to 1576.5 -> -0.1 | 1.78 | 1.3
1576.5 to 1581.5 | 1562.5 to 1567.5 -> 5.6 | 1.79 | 0.3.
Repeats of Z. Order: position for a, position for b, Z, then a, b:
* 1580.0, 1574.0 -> 0.2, 6.507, 3.712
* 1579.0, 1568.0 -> 0.0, 6.275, 1.611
